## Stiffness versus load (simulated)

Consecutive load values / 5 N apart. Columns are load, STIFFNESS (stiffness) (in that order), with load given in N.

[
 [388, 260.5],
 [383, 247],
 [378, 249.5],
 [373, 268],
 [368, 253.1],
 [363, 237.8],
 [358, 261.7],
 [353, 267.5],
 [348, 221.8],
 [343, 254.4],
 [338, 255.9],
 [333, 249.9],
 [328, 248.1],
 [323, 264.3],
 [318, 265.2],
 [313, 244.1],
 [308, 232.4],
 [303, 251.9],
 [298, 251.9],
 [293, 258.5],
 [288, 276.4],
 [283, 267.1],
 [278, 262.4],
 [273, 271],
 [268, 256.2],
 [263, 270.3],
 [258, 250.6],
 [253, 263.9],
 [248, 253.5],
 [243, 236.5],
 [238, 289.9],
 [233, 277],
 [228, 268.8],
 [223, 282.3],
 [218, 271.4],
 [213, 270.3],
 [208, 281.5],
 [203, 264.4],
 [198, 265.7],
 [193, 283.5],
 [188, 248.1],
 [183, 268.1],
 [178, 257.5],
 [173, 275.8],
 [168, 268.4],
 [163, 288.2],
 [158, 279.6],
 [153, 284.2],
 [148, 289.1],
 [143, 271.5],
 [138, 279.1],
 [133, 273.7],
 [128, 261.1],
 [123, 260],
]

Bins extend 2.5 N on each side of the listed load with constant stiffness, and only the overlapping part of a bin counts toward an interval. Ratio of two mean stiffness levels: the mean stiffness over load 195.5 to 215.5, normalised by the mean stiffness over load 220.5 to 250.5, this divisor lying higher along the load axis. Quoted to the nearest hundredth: 1.01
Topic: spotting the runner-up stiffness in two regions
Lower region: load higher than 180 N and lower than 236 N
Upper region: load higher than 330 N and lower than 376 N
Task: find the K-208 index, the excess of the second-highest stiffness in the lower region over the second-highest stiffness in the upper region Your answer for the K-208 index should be 14.8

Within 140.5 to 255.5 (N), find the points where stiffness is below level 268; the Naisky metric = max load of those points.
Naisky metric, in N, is 253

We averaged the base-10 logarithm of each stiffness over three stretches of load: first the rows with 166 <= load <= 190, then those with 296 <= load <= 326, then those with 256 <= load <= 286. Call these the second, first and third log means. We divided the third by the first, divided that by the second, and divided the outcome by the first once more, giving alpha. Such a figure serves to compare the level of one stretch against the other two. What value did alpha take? 0.1735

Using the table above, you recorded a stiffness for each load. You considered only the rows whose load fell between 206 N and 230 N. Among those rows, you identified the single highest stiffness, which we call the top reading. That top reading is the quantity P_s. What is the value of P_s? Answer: 282.3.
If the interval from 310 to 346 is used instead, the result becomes 265.2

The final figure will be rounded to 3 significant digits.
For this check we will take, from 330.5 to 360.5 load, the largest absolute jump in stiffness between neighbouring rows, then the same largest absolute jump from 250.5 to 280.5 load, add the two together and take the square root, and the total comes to 8.09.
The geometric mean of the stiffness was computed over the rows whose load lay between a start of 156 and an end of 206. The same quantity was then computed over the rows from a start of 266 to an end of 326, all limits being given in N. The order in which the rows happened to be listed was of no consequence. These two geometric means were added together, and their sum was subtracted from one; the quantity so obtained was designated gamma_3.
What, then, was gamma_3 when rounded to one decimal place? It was -526.9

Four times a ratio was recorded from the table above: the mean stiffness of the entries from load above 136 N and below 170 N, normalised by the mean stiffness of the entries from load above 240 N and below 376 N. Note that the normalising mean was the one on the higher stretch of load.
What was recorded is 4.39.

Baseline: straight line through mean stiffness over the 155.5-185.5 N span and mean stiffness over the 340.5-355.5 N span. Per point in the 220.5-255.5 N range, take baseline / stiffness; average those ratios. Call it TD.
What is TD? 0.99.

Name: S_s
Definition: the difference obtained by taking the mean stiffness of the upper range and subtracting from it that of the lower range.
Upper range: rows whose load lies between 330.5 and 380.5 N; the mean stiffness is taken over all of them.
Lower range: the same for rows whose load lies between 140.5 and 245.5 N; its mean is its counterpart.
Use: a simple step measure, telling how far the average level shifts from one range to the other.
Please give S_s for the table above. -21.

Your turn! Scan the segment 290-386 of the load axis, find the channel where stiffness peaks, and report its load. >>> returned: 373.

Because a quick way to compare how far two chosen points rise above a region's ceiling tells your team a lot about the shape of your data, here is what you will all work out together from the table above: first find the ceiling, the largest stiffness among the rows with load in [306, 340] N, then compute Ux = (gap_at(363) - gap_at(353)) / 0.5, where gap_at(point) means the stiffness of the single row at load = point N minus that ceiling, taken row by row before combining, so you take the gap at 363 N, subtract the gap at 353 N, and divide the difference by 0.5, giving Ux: -59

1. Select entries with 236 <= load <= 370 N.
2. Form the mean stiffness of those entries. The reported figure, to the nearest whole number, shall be 256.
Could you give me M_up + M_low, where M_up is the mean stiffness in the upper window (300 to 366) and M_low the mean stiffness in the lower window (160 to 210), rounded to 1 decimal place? 520.5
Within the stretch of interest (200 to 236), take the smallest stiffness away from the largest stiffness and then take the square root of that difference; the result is 4.23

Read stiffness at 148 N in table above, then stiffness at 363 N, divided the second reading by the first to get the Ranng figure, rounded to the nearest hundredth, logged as 0.82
